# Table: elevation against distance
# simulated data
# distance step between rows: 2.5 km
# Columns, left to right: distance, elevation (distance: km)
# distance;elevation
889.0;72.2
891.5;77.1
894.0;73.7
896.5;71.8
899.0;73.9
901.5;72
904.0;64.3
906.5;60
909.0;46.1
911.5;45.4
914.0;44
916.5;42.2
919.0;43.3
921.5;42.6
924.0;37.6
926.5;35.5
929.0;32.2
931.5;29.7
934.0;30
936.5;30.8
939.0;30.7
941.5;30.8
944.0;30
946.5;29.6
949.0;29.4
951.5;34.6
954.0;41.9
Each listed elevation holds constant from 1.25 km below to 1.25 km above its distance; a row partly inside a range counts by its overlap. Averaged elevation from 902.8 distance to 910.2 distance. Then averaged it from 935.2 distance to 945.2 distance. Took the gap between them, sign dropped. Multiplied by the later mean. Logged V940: 802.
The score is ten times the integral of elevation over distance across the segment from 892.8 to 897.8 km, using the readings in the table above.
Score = 3638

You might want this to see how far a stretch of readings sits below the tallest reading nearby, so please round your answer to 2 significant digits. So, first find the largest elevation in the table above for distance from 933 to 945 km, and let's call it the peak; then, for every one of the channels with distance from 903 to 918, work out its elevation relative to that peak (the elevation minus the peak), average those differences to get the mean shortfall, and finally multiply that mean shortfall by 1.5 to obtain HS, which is 29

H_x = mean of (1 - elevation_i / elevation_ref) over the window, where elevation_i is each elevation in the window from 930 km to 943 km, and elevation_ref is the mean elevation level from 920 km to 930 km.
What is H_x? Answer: 0.18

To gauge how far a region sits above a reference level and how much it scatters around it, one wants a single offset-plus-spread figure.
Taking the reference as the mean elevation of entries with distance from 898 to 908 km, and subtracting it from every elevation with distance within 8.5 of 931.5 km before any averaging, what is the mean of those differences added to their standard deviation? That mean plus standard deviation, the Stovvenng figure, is -32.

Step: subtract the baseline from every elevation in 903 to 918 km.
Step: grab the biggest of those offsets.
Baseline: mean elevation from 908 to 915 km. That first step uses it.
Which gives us 19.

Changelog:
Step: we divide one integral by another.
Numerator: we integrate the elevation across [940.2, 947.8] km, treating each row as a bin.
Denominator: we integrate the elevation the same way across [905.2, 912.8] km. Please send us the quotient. 0.60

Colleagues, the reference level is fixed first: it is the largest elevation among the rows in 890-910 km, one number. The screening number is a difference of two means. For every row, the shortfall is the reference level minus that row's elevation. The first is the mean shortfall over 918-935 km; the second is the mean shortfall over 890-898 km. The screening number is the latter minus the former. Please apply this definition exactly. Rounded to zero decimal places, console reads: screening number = -38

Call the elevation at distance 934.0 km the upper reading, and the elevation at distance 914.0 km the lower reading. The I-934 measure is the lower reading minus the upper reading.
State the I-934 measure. 14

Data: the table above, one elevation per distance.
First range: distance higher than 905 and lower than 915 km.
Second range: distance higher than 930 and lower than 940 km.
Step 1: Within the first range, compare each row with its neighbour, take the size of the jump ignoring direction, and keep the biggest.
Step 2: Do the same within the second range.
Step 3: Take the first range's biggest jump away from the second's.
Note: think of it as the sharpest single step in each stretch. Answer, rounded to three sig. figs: -13.1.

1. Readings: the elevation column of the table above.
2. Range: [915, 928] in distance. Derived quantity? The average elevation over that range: 40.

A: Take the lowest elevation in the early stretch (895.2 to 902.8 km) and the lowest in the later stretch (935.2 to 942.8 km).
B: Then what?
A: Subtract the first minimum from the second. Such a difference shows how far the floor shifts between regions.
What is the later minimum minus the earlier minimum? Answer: -41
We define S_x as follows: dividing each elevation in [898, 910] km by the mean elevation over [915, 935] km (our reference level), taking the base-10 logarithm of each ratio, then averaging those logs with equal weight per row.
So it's 0.23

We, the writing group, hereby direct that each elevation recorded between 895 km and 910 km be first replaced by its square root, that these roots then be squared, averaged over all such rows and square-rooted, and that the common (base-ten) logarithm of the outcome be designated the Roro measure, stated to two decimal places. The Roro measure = 0.91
